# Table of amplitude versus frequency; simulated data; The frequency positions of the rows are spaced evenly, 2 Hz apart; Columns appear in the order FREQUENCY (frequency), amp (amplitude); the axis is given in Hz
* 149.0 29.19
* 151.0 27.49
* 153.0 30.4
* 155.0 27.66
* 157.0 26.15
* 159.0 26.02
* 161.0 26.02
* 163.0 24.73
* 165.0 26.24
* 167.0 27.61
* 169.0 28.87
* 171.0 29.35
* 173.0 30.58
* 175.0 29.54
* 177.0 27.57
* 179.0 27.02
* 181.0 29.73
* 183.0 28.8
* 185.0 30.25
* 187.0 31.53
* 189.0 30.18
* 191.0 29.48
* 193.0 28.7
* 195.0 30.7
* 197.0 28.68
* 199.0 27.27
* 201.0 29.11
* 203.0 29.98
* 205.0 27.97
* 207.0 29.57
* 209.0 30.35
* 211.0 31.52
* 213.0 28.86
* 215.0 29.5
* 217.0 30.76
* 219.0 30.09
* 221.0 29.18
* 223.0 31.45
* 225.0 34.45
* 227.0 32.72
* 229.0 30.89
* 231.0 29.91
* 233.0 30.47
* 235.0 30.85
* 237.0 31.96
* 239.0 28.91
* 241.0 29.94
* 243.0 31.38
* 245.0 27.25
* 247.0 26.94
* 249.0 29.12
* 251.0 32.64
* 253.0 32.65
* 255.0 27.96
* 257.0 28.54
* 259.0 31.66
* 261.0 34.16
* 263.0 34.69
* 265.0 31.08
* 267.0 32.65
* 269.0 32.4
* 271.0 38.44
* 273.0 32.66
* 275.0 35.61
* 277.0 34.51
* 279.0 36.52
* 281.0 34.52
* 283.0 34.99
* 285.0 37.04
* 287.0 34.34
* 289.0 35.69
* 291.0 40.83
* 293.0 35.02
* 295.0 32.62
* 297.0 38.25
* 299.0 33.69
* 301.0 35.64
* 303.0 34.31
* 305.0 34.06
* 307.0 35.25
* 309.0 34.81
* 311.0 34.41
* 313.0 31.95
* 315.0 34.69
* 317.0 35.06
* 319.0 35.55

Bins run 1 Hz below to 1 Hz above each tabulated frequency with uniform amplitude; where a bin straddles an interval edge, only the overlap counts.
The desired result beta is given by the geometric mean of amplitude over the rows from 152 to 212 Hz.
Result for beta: 28.7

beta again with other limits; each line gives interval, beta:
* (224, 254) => 30.6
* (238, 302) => 33.0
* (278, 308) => 35.5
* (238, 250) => 28.9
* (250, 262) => 31.2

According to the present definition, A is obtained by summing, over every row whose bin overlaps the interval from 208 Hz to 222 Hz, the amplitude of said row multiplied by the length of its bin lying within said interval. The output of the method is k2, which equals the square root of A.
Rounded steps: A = 421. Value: 20.5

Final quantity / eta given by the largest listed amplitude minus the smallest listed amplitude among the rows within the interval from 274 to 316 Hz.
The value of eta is 8.9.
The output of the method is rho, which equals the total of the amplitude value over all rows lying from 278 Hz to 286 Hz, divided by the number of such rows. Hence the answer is 35.8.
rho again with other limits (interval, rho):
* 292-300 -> 34.9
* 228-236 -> 30.5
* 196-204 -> 28.8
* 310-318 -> 34.0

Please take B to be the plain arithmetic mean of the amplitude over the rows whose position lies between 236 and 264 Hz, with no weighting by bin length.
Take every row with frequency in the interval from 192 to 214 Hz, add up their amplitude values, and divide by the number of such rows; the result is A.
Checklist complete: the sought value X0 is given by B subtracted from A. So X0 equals -1.2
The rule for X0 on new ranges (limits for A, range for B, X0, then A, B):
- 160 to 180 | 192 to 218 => -1.7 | 27.8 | 29.5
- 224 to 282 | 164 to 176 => 3.2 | 31.9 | 28.7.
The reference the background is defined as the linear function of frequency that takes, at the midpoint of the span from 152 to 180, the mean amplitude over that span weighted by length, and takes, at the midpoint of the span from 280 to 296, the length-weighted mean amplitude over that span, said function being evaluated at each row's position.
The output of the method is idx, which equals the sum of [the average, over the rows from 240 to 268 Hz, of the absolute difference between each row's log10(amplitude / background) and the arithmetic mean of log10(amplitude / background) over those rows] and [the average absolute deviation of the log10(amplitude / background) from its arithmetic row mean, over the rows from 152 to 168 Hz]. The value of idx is 0.049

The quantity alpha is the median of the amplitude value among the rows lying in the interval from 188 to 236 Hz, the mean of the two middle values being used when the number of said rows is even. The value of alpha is 30.0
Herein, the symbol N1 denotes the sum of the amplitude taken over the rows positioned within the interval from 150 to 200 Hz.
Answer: 711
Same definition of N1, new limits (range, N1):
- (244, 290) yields 756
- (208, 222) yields 210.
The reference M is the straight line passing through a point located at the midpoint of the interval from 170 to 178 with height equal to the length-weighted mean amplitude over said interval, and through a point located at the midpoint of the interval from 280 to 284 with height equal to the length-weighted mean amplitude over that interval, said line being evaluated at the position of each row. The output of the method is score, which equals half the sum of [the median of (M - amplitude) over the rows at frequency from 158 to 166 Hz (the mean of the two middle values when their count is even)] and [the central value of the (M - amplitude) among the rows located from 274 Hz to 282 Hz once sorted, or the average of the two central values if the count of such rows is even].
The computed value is 1.0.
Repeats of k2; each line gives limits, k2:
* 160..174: 19.7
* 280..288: 16.8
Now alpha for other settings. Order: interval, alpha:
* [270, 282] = 35.1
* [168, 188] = 29.4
